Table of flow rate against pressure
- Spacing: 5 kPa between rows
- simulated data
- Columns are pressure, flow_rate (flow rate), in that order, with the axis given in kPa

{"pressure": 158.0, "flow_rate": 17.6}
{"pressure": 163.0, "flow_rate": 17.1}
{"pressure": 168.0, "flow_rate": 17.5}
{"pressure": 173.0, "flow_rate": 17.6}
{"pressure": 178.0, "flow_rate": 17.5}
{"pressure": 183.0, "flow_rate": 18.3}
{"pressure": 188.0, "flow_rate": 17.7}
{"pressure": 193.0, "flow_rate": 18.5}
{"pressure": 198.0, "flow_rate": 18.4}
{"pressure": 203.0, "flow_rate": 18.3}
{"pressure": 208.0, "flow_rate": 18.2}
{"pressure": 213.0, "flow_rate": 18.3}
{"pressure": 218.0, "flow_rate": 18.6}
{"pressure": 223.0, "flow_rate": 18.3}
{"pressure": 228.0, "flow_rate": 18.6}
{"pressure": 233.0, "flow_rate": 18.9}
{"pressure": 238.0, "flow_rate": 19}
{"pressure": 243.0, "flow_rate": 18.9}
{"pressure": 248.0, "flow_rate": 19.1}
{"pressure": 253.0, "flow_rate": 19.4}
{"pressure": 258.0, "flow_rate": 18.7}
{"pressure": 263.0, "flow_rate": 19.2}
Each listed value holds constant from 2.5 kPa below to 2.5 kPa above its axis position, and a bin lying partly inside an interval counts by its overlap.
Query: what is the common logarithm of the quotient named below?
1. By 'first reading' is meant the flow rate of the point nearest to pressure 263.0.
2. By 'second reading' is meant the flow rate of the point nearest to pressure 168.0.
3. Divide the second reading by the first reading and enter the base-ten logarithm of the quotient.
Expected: -0.0403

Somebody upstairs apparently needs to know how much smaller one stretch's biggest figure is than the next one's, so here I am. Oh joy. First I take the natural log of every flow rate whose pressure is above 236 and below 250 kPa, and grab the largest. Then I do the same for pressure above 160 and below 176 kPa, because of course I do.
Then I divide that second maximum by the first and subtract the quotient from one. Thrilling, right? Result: 0.028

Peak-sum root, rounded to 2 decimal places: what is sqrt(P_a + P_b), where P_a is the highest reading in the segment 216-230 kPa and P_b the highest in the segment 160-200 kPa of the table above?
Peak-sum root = 6.09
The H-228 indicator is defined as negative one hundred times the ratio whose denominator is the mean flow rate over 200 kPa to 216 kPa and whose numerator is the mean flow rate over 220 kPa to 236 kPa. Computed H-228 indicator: -101.8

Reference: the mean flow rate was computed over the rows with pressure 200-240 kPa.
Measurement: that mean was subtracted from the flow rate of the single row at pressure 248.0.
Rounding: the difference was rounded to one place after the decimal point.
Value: 0.6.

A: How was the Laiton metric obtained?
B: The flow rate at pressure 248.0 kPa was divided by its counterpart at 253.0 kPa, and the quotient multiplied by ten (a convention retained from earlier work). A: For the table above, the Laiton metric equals 9.85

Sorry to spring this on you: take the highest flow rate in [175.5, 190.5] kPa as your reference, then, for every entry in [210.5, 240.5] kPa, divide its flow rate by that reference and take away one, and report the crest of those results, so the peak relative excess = 0.04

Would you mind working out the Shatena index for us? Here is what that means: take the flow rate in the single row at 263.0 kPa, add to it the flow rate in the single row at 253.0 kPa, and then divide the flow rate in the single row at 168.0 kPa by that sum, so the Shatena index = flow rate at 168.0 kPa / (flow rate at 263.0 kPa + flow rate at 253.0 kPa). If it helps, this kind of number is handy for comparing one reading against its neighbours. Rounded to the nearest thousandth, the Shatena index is 0.453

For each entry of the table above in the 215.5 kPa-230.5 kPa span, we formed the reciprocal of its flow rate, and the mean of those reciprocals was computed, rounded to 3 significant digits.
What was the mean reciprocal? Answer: 0.0541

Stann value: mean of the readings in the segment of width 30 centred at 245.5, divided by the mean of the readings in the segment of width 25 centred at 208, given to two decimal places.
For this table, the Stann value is 1.03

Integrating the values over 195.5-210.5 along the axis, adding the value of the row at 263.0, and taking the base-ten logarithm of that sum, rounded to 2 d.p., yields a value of 2.47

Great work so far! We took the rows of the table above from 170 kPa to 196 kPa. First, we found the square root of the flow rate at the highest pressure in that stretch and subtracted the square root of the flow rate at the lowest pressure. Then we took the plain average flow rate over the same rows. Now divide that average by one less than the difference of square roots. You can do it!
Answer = -20.0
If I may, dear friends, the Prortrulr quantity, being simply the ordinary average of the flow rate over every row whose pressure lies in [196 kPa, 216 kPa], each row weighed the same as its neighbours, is 18.30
